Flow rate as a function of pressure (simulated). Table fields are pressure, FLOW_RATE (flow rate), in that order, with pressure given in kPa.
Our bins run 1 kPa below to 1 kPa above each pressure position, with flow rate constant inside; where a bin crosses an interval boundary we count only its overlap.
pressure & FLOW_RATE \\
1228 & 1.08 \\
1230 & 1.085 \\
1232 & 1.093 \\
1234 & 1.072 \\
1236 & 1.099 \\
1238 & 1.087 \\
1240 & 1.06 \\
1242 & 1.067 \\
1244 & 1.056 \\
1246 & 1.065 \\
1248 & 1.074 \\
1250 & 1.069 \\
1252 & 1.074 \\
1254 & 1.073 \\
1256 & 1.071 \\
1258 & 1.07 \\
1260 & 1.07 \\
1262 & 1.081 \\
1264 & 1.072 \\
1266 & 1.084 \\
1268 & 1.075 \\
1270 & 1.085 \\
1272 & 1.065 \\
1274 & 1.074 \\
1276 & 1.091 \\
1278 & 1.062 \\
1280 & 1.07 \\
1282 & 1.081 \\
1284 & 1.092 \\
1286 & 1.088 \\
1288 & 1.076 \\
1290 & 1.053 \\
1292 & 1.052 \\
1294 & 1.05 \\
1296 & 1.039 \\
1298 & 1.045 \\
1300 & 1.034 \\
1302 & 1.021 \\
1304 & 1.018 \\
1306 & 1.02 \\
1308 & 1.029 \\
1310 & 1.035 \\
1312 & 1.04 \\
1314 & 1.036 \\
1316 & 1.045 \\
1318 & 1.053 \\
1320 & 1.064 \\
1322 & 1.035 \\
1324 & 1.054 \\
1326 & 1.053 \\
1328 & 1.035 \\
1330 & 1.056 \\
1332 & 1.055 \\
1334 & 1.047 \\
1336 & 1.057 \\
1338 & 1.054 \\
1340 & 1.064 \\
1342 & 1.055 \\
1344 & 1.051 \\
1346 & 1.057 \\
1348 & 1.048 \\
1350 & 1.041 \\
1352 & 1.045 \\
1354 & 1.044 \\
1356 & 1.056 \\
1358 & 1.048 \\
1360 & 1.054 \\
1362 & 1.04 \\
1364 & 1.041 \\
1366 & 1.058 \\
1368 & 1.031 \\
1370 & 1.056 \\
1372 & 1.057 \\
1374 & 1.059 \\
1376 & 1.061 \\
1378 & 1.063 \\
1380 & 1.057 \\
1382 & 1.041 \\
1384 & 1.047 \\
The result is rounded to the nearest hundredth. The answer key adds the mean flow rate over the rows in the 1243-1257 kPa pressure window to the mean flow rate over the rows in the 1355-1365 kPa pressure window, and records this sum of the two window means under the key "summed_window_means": 2.12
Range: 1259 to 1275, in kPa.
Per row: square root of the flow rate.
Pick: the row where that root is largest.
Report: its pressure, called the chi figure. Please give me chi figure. 1270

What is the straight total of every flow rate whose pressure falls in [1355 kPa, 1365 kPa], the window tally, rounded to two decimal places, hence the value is 5.24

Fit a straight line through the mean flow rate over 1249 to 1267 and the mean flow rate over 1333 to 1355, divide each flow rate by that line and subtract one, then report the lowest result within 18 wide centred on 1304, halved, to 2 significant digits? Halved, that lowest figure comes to -0.021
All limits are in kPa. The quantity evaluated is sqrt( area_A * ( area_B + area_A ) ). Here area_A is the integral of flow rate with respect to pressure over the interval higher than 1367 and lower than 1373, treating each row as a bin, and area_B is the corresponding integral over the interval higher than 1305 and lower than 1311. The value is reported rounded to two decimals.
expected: 8.85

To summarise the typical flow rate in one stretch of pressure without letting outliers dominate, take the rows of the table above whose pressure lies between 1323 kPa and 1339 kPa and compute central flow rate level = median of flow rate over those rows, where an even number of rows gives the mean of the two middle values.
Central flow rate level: 1.05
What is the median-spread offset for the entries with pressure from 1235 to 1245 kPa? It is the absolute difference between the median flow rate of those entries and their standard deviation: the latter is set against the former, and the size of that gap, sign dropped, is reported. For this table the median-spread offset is 1.05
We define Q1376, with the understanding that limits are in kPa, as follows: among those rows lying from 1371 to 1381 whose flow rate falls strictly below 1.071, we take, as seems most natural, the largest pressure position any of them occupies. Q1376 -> 1380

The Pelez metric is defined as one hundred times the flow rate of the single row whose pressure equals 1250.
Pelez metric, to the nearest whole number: 107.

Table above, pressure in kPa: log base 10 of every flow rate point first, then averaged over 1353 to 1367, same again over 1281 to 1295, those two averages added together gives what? 0.050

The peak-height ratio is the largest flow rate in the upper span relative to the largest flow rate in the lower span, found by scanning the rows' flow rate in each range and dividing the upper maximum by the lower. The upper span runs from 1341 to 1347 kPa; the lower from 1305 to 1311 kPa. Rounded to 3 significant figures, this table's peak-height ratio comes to 1.02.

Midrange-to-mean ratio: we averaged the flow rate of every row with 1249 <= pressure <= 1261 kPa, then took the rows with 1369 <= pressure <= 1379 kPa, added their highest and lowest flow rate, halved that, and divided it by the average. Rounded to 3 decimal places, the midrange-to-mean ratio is 0.989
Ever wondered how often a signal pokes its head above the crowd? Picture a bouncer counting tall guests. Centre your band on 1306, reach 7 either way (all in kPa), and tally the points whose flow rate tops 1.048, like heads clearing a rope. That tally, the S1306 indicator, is 0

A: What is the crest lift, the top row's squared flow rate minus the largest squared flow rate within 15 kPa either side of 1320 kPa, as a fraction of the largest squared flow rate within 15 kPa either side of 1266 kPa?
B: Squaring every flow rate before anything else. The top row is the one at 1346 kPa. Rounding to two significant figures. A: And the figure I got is -0.012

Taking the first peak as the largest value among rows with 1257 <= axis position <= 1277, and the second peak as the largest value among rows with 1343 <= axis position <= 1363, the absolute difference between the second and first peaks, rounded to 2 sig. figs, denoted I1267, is 0.034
